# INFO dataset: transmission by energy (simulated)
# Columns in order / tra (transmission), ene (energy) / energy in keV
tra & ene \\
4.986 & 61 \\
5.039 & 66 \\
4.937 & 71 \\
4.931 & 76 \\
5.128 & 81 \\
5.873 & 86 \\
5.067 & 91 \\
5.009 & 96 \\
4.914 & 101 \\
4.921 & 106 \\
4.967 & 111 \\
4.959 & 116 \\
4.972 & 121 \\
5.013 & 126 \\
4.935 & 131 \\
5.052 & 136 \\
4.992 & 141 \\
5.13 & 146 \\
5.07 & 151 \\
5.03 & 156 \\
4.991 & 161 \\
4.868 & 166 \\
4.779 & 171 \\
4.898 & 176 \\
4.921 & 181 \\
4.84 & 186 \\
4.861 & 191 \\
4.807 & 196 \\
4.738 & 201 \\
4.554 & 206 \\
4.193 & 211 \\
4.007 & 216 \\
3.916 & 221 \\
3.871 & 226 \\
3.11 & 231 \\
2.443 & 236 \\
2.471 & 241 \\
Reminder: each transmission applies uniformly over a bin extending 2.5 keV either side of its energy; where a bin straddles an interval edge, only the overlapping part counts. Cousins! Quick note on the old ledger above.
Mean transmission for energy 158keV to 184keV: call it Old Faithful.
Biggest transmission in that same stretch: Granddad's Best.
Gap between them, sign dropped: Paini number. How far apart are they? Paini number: 0.10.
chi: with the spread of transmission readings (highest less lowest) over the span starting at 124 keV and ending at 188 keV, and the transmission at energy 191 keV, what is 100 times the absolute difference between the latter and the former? 451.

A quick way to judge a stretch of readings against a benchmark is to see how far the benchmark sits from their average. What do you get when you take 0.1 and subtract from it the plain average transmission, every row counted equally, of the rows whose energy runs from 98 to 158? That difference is -4.9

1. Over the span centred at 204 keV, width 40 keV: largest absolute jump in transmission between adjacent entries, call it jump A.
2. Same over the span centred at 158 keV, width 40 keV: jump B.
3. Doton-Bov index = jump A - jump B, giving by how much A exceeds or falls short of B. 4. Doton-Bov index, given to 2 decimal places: 0.22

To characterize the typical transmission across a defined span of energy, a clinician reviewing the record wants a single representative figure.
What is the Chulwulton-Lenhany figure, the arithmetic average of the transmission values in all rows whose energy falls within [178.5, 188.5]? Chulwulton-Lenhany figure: 4.88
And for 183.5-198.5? 4.84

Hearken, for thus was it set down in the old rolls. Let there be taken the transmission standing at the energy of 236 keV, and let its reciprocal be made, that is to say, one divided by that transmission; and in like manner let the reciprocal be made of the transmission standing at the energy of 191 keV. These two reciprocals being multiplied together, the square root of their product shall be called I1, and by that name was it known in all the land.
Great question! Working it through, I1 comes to 0.290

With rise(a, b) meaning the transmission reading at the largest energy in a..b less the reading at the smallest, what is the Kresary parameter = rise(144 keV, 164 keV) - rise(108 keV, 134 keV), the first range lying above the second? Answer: -0.11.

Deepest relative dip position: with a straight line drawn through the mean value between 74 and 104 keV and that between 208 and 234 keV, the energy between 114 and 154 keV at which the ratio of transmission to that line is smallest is 116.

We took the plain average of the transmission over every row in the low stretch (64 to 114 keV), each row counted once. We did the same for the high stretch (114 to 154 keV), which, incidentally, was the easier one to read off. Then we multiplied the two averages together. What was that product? 25.47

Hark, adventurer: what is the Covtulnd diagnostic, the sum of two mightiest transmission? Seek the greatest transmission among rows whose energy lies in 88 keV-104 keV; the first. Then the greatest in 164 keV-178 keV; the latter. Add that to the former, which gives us 10.0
